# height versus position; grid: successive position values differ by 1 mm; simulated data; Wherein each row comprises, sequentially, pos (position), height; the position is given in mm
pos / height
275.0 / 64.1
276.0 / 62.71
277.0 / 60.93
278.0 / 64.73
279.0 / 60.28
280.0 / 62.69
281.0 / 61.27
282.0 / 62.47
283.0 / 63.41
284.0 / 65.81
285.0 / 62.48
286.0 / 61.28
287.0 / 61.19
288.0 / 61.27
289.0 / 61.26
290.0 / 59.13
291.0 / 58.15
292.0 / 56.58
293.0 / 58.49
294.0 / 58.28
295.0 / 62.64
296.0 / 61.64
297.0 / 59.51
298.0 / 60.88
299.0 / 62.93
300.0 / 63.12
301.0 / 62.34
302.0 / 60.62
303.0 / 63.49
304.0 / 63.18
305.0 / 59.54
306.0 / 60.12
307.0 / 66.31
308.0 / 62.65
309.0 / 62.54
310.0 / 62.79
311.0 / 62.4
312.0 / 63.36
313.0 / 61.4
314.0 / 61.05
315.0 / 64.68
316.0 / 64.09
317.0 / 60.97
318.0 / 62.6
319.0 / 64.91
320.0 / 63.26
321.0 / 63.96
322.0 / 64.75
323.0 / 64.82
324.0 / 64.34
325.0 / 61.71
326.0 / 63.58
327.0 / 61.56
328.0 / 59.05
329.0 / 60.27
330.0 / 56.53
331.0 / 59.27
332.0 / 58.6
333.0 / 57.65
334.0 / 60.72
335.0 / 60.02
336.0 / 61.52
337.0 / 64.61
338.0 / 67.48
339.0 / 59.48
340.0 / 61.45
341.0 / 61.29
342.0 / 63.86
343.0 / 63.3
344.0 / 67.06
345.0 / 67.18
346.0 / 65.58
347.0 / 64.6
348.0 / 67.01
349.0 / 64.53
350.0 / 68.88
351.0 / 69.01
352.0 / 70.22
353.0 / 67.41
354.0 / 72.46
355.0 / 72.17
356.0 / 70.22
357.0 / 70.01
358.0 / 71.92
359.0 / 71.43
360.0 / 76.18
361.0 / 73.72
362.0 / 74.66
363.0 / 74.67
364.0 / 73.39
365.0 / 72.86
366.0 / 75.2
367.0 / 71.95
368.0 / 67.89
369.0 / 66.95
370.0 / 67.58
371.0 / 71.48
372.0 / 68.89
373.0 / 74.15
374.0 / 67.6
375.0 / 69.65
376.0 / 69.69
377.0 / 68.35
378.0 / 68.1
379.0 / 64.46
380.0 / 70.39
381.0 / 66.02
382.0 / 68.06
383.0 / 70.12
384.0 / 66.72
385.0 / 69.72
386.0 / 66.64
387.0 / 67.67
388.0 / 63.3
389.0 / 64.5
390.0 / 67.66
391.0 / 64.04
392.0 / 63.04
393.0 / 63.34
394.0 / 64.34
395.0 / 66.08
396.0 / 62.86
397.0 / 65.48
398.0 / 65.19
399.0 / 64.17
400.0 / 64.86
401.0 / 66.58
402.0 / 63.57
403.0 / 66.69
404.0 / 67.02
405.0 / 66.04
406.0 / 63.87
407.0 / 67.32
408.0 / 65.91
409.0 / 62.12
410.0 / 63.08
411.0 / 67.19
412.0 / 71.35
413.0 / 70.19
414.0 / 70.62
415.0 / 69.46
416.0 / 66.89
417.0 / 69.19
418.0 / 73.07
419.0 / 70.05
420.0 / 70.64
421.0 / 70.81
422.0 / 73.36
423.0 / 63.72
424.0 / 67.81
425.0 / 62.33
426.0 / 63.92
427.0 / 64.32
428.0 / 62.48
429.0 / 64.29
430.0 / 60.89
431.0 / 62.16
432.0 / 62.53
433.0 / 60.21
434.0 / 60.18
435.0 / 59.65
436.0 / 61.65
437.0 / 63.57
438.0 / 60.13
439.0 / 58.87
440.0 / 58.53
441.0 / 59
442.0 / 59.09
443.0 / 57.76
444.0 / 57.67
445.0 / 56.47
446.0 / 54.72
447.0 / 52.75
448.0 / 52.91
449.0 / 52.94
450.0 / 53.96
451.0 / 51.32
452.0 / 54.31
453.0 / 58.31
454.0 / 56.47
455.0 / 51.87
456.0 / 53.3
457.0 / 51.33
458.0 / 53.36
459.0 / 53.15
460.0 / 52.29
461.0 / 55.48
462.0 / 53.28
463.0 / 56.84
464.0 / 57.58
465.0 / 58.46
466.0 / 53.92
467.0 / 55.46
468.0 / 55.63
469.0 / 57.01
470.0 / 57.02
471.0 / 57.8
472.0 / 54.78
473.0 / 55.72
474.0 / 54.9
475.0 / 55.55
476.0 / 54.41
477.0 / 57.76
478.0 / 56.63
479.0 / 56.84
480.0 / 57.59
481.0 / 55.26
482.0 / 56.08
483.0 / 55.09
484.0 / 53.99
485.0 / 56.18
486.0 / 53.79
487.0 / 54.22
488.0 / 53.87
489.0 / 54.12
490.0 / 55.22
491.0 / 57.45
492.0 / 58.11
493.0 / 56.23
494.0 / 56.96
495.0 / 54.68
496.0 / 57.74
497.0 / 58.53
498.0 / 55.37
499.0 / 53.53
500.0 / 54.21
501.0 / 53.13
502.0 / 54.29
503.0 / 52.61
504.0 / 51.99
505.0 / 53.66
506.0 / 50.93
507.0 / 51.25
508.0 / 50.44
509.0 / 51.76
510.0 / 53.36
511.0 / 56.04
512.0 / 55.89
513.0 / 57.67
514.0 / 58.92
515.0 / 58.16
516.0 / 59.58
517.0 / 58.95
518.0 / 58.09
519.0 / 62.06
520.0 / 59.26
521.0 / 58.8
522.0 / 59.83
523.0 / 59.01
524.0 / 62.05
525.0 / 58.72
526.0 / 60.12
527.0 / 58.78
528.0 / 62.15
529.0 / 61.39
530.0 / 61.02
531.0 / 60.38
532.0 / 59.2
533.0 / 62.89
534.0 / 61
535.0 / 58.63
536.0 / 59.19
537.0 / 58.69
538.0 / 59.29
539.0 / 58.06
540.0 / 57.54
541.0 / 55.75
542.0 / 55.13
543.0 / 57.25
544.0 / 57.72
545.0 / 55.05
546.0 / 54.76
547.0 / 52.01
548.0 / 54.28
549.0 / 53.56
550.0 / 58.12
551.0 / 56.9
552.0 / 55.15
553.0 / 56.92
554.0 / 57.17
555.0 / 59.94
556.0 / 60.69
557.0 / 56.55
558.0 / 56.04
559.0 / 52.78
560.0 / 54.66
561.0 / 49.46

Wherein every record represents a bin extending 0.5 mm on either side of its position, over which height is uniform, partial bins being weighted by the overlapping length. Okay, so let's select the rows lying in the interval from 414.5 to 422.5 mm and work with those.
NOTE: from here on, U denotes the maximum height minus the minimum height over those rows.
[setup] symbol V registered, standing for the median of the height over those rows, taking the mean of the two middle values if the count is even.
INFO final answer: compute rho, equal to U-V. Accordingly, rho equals -63.9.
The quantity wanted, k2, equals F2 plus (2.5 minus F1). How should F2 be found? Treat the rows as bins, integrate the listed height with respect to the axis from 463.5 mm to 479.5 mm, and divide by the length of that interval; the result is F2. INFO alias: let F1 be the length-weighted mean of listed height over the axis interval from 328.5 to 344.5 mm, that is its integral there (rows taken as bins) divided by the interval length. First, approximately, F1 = 61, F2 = 56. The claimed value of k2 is -3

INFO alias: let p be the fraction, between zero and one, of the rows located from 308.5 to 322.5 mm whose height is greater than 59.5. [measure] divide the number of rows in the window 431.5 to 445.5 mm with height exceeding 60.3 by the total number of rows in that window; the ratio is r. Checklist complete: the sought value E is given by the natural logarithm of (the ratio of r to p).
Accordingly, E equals -1.5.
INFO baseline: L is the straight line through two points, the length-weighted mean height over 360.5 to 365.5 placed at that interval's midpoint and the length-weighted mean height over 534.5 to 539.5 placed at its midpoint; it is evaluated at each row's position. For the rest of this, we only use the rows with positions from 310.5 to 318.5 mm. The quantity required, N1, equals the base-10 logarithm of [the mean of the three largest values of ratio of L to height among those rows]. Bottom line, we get 0.11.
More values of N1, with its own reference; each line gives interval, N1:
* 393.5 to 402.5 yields 0.05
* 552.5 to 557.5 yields 0.00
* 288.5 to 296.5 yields 0.14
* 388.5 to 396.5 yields 0.05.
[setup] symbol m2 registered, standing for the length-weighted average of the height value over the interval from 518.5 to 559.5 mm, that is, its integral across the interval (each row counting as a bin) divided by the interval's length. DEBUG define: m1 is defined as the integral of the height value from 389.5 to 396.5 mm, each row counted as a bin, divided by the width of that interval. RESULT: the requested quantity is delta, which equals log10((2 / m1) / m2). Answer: -3.27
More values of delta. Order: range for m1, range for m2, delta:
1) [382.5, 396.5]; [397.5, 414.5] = -3.34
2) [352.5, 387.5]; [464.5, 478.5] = -3.29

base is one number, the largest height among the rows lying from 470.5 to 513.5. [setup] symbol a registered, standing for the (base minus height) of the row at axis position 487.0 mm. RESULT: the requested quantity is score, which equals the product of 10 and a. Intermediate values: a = 4.3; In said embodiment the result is 43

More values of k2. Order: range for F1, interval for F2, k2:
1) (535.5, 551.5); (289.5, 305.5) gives 7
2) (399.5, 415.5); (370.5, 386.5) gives 5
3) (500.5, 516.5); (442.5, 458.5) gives 2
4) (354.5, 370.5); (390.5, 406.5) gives -5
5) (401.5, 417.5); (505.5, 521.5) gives -8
